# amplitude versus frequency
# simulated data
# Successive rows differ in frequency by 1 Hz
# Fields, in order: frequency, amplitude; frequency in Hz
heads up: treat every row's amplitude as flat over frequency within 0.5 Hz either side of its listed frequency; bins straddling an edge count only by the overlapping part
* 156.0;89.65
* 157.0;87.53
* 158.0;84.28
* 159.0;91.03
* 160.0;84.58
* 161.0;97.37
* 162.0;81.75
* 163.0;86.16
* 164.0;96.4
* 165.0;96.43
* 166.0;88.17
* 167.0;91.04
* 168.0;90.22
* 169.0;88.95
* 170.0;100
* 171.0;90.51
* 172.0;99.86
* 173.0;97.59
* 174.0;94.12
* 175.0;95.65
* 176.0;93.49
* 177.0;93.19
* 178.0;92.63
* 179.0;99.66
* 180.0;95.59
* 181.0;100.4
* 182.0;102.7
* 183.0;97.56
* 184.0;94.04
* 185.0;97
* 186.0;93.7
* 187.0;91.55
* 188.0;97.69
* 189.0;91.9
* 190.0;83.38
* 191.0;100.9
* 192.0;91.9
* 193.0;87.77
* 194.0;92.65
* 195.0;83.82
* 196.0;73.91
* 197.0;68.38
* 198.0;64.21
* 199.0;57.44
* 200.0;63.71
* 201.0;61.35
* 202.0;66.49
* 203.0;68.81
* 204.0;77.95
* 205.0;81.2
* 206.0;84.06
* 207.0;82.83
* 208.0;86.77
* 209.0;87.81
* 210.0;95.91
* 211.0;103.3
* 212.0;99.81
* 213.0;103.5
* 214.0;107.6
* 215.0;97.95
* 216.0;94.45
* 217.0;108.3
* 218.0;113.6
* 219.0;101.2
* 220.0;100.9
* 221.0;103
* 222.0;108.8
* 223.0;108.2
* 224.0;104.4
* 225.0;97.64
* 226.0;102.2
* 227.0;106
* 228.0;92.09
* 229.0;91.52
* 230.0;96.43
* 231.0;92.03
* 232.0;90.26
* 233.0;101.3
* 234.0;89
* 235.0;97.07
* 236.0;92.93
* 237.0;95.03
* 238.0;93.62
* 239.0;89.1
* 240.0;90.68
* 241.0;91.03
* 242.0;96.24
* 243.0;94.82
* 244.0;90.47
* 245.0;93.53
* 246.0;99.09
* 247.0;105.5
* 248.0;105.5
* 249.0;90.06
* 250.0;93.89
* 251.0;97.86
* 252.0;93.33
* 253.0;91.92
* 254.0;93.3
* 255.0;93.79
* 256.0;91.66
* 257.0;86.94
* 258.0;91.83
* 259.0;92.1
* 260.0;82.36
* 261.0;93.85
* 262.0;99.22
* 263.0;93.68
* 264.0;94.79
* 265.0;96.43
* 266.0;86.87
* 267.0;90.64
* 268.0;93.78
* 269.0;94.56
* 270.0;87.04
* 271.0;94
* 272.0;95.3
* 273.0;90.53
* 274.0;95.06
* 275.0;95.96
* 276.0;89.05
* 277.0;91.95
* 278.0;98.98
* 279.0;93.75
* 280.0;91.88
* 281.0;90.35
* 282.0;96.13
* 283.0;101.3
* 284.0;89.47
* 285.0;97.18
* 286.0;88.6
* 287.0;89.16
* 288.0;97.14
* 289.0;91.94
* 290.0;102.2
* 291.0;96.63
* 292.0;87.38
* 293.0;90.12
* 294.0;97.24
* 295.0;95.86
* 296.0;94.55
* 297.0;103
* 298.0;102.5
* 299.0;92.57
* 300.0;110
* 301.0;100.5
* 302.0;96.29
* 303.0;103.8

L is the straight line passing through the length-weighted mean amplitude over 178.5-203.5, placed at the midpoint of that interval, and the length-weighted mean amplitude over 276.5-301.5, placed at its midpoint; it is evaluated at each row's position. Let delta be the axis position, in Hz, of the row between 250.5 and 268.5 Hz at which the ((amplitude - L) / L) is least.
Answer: 260.0 Hz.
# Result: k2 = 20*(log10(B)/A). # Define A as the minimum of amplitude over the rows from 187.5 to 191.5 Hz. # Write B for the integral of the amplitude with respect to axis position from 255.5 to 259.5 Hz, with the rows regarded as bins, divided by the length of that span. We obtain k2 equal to 0.469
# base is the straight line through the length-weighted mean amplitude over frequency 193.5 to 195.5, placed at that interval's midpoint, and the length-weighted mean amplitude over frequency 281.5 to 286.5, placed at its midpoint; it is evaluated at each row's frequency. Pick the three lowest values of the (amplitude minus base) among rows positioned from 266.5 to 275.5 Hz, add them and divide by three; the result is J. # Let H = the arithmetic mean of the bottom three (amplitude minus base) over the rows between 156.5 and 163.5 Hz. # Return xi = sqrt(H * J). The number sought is 3.1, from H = -2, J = -4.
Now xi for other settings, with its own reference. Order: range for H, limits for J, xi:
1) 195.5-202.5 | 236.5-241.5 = 5.7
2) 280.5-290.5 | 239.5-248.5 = 2.2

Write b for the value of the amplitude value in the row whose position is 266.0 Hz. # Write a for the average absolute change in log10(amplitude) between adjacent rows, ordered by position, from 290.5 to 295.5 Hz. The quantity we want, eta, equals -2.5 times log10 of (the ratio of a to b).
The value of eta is 8.9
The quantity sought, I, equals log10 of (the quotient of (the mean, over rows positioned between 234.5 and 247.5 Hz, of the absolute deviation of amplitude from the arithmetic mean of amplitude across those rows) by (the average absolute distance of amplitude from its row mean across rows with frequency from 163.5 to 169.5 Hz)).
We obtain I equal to 0.0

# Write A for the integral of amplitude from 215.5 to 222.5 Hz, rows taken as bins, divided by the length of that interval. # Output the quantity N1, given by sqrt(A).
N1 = 10.2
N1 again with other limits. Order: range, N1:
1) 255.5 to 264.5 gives 9.6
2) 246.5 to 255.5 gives 9.8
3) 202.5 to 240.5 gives 9.8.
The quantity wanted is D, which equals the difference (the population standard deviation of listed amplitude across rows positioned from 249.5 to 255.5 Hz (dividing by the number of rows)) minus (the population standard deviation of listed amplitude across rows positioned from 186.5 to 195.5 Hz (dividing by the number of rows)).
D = -4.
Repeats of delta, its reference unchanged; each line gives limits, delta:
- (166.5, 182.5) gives 169.0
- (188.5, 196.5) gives 196.0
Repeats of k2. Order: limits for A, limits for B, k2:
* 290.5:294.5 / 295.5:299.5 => 0.456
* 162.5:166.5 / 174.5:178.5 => 0.458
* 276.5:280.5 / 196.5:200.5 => 0.392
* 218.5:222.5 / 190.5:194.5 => 0.390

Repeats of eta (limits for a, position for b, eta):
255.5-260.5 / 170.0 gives 9.0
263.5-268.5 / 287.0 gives 9.0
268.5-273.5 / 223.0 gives 9.1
